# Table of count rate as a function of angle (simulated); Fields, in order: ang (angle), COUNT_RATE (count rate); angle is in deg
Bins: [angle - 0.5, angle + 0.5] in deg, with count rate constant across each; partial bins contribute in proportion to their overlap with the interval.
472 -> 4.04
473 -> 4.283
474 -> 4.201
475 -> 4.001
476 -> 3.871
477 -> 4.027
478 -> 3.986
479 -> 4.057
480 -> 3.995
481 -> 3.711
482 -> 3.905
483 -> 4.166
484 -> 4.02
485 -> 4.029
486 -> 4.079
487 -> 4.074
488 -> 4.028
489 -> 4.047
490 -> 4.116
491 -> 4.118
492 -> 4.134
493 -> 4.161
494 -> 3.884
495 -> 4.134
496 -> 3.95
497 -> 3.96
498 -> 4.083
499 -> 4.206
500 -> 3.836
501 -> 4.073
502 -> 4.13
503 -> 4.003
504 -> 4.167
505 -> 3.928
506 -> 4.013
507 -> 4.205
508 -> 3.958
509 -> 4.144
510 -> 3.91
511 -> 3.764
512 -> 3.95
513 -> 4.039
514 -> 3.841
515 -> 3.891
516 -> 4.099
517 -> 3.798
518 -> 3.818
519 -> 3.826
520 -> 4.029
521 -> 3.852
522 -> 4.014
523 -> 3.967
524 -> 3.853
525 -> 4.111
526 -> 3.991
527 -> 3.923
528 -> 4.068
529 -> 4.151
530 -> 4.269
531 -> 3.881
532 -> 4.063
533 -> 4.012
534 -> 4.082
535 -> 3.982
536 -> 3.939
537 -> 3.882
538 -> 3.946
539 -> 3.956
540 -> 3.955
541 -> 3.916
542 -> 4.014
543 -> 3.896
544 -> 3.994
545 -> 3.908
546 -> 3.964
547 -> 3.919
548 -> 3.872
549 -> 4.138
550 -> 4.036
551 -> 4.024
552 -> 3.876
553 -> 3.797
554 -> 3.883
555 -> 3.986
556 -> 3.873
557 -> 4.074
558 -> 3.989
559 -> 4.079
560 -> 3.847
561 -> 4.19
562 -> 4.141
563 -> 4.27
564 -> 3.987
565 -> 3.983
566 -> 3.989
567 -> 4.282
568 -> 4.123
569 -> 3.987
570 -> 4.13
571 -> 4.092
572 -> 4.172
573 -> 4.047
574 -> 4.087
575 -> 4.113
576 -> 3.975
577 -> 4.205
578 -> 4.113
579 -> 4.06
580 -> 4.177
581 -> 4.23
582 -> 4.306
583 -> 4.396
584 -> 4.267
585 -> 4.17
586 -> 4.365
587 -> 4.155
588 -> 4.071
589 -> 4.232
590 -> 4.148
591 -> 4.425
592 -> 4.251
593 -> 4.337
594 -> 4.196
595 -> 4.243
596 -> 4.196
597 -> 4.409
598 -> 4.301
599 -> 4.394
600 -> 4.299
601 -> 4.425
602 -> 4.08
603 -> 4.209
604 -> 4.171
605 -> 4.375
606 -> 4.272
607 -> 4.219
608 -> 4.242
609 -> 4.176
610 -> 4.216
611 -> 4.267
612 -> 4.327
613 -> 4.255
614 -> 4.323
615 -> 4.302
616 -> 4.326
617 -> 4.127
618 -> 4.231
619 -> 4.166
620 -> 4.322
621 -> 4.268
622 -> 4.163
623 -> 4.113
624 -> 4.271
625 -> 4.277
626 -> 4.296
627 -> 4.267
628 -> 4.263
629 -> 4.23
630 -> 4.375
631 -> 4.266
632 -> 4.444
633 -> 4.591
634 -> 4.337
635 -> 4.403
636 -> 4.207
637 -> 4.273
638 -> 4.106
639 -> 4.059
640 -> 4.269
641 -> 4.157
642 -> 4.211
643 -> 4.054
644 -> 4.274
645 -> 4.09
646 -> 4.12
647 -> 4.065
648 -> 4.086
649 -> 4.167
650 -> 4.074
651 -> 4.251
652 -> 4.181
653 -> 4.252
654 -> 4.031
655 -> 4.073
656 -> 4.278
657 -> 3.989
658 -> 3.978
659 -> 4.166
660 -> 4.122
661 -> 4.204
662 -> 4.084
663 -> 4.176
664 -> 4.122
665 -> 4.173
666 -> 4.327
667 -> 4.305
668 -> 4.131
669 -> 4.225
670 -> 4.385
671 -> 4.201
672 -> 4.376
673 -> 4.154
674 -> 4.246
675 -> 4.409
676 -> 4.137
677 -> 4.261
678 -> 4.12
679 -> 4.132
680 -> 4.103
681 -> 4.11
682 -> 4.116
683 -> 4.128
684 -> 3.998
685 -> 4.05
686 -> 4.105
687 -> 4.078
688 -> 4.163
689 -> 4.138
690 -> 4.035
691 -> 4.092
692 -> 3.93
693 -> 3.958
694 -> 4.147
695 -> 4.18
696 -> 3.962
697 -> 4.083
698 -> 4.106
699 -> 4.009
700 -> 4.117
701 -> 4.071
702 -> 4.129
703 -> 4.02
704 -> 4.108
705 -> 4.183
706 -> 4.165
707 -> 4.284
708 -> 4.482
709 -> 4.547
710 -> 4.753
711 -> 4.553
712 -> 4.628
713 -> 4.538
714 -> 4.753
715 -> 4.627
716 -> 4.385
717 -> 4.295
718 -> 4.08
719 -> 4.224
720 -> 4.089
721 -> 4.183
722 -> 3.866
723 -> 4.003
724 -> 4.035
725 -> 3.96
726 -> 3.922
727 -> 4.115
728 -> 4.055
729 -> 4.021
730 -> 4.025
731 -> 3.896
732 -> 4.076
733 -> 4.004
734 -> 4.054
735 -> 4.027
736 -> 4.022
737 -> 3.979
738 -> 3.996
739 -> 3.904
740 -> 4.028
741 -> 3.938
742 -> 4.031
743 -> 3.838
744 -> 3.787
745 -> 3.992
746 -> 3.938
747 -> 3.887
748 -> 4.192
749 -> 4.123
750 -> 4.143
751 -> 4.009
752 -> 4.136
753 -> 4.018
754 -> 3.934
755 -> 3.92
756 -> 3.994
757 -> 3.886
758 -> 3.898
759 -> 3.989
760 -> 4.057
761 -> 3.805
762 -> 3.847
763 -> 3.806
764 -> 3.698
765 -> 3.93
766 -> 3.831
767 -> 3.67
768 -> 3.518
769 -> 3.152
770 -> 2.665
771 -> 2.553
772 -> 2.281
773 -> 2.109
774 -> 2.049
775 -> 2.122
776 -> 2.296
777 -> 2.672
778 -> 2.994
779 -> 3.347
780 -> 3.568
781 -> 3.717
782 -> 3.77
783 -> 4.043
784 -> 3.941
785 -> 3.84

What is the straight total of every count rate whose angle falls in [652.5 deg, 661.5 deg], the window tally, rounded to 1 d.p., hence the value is 37.1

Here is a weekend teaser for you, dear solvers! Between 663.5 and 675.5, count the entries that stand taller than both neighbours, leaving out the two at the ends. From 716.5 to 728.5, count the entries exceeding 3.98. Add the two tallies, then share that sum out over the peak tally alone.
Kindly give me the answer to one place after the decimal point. 4.0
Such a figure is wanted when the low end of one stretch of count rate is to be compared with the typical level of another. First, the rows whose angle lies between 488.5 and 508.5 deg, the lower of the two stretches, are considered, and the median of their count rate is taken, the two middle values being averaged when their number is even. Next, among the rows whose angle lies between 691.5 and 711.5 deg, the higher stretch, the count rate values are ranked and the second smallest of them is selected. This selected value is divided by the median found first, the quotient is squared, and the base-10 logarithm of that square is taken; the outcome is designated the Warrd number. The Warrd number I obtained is -0.026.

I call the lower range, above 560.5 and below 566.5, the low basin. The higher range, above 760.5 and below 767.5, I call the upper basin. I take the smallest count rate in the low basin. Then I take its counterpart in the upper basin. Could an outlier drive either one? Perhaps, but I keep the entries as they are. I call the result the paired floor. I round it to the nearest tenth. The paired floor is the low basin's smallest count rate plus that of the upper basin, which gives 7.7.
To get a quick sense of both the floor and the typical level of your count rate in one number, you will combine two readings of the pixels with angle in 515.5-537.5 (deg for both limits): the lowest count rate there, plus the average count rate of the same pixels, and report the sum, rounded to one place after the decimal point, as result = 7.8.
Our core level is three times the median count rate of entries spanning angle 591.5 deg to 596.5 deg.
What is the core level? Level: 12.7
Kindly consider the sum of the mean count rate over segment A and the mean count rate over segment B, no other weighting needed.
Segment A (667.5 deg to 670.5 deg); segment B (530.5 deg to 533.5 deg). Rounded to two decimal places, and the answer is 8.23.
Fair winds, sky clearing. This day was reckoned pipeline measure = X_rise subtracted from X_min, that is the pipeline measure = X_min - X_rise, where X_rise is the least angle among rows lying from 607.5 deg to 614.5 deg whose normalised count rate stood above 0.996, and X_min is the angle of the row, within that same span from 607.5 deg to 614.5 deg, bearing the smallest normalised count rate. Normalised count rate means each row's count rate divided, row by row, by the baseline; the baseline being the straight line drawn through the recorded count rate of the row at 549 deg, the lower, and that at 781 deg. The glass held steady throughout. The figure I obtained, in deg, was 1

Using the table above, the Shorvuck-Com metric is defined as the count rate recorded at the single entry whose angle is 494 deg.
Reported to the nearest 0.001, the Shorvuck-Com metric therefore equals 3.884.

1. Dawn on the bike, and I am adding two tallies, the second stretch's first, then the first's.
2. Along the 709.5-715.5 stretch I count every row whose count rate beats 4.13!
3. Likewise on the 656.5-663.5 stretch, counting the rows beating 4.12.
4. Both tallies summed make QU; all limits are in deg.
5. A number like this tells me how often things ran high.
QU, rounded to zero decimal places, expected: 10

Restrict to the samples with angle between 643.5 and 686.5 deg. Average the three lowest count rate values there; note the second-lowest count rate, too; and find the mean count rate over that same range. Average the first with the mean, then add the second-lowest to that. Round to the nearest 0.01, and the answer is 8.06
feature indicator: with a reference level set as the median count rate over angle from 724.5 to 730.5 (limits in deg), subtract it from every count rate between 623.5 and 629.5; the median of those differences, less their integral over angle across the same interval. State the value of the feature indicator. -1.22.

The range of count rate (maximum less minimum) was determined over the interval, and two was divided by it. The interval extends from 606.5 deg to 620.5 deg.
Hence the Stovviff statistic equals 10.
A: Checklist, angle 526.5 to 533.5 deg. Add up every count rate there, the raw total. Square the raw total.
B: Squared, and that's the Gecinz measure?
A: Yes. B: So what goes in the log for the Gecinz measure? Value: 805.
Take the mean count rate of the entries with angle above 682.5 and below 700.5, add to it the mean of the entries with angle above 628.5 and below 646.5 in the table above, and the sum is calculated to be 8.32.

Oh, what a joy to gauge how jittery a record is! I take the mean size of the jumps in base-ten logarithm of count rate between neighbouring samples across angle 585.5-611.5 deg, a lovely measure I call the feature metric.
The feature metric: 0.0122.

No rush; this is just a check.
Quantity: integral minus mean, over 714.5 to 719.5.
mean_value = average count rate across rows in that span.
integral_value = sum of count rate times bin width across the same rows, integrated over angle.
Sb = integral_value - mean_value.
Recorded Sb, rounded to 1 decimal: 17.3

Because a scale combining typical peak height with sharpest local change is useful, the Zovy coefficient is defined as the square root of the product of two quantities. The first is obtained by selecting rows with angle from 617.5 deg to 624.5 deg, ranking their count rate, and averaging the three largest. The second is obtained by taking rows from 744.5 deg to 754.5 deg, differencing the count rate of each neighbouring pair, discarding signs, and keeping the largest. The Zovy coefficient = 1.14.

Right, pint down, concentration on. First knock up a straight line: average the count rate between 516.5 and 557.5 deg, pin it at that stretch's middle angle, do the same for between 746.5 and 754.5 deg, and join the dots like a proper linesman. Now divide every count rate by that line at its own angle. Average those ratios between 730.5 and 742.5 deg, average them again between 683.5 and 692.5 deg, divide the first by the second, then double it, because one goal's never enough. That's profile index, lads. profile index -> 1.96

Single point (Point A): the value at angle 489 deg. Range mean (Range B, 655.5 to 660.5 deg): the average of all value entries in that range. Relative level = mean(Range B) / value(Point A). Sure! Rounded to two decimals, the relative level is 1.01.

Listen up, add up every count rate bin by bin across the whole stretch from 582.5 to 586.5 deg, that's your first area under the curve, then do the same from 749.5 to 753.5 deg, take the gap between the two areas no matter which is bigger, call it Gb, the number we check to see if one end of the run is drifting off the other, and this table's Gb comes 0.9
